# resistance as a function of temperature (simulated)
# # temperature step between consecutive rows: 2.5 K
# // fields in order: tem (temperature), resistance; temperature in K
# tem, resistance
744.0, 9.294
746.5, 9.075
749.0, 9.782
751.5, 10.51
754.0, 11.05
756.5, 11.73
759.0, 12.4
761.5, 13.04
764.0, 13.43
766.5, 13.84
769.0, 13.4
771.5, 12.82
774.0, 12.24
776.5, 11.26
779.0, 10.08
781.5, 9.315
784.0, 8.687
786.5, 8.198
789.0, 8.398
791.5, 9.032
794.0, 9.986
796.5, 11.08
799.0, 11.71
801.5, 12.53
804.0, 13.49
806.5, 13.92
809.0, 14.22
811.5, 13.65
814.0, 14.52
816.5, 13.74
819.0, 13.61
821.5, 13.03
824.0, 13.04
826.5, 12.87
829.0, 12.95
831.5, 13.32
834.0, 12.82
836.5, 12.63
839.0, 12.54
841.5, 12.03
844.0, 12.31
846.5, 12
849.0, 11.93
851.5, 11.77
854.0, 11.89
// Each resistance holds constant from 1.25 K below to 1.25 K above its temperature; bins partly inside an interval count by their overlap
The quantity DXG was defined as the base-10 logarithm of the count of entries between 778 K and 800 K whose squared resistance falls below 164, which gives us 1.0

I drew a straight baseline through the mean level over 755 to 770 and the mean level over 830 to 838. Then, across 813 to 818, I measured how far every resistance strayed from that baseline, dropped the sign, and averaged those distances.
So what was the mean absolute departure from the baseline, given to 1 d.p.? 1.2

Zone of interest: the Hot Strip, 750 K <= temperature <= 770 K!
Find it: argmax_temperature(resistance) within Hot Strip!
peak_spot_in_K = 766.5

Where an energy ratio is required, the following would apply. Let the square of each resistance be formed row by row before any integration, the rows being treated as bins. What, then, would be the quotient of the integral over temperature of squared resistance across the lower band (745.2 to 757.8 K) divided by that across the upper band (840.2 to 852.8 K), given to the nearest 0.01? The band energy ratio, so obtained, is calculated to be 0.76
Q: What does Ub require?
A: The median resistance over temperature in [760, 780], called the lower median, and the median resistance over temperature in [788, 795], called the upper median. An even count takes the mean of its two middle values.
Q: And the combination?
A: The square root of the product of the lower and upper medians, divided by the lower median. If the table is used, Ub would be 0.84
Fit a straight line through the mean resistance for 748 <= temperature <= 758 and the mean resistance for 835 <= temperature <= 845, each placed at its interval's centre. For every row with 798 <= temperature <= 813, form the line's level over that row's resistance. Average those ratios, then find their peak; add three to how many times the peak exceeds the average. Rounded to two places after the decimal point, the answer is 4.12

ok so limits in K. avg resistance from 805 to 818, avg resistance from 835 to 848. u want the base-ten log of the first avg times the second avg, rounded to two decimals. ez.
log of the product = 2.24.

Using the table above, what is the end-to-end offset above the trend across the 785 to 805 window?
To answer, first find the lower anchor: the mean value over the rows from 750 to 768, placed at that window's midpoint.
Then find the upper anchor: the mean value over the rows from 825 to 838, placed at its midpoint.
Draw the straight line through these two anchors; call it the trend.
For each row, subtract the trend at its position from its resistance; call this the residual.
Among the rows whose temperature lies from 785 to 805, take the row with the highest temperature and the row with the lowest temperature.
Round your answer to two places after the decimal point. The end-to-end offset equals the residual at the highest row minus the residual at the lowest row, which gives 5.14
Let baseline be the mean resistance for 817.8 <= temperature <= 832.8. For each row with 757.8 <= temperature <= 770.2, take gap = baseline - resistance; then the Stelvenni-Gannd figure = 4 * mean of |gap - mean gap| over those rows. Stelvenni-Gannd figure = 1.6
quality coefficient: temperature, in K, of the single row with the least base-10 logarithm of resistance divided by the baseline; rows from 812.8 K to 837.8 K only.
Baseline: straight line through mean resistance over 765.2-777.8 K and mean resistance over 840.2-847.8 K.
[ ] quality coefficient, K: 836.5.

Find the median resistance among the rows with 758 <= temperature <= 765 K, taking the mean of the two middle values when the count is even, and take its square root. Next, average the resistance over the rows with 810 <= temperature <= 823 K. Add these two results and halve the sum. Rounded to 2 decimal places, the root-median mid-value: 8.66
